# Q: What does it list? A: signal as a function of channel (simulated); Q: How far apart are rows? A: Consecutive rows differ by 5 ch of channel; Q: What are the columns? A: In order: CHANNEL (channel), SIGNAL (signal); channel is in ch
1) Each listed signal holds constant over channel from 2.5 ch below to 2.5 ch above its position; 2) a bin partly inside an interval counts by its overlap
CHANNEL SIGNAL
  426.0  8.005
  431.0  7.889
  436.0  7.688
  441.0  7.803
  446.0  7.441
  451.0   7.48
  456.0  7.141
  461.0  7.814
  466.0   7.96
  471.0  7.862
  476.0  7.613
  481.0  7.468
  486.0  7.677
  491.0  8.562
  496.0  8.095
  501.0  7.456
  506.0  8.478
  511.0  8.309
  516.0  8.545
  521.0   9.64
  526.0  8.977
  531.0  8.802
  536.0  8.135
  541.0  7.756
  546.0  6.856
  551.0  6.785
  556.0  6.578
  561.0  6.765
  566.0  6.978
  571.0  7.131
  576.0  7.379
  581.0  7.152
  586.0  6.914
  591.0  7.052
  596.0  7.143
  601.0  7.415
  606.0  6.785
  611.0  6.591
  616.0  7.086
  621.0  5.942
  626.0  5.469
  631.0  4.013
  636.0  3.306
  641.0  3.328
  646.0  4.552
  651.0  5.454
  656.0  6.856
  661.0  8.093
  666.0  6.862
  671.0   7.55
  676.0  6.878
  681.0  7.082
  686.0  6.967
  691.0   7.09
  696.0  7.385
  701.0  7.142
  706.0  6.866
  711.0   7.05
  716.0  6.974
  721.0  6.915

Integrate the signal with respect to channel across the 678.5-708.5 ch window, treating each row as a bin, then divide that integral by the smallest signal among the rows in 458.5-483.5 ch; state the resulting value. 28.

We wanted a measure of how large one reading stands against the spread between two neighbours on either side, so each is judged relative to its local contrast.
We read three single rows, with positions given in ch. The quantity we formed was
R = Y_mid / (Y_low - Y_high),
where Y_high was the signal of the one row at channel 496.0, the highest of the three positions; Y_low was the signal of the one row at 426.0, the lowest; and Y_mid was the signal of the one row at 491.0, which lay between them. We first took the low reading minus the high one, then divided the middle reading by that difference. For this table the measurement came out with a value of -95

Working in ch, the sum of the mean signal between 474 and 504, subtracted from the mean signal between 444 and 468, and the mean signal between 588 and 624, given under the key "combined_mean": 6.6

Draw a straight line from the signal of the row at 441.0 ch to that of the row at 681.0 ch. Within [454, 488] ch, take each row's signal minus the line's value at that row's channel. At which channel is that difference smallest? 456.0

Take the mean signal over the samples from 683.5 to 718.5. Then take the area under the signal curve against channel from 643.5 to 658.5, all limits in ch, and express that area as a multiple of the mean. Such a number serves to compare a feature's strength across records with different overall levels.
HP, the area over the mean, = 11.9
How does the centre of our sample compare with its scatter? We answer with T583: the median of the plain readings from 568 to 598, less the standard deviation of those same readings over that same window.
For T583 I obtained 7.0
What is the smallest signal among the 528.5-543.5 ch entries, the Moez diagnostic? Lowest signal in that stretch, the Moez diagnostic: 7.756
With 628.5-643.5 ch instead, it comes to 3.306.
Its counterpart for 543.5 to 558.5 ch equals 6.578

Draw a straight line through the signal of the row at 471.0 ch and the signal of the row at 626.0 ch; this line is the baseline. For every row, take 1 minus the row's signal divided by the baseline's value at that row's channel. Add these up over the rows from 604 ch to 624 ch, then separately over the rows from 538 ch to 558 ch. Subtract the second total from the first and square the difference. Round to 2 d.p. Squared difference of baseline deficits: 0.22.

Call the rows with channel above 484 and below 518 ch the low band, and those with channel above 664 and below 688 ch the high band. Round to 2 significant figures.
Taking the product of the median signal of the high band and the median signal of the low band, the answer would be 58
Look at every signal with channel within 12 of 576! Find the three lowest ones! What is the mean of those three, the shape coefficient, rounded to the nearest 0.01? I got 7.01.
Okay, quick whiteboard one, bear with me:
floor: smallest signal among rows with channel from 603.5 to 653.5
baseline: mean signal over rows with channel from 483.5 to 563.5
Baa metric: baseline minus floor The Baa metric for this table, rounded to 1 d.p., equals 4.7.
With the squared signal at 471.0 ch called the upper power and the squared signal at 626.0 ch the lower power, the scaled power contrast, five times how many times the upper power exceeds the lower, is 10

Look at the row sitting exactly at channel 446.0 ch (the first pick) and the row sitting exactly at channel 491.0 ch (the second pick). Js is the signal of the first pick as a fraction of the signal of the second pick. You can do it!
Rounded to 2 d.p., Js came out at 0.87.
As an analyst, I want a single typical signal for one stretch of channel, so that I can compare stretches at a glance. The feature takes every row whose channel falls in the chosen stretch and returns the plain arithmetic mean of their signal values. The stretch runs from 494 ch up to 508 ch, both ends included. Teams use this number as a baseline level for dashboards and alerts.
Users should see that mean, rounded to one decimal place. 8.0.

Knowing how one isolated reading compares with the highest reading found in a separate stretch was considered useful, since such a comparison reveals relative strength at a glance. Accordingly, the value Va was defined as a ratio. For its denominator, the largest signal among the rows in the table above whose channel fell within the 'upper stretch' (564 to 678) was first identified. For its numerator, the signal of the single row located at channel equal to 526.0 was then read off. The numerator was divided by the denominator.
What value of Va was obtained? 1.11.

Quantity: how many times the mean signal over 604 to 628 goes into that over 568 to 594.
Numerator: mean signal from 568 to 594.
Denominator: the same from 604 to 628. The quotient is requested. 1.12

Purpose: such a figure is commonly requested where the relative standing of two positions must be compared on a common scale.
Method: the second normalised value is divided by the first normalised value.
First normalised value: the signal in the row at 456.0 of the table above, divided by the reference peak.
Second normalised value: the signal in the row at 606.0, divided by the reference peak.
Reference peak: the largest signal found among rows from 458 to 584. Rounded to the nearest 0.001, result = 0.950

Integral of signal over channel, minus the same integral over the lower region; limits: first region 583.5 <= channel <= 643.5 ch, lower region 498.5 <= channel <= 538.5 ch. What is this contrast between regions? 14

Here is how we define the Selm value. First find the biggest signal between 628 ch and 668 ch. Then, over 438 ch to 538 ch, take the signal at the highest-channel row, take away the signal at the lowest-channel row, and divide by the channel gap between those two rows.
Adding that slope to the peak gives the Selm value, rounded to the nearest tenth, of 8.1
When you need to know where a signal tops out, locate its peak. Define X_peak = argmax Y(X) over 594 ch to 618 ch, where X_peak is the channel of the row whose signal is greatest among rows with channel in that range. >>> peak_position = 601.0 ch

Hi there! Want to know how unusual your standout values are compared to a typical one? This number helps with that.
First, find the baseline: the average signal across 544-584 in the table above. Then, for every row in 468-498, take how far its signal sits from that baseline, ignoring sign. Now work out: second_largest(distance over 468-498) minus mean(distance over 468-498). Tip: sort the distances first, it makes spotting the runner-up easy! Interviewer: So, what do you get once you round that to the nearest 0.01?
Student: 0.22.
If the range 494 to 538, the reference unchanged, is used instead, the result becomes 0.48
